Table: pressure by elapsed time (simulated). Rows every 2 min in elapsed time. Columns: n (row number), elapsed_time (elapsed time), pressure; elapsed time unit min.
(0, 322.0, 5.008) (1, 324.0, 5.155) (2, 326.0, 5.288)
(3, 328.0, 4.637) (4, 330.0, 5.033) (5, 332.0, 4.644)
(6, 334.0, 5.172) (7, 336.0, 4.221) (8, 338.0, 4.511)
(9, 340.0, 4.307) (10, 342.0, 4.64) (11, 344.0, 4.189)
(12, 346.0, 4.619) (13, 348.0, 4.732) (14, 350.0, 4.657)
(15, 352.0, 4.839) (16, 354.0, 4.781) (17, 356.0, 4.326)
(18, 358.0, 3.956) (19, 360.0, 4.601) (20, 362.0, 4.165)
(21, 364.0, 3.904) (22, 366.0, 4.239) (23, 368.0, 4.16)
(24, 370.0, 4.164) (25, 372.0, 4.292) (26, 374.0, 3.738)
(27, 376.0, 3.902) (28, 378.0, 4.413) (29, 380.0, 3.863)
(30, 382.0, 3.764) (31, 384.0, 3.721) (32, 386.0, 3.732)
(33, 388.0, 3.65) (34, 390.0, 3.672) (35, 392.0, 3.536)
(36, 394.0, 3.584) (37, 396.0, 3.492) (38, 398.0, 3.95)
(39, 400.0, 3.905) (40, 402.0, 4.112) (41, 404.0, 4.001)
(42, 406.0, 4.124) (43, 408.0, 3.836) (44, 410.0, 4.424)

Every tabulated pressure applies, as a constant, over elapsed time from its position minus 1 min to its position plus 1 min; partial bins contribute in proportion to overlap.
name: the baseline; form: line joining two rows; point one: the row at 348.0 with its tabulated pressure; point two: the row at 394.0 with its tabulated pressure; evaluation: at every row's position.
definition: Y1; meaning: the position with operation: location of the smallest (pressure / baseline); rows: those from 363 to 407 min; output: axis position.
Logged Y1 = 364.0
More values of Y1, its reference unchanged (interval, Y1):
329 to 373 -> 336.0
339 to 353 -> 344.0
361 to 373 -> 364.0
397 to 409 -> 398.0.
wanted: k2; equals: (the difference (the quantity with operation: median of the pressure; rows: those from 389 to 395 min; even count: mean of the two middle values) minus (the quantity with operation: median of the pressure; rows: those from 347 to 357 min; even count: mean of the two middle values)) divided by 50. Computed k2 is -0.023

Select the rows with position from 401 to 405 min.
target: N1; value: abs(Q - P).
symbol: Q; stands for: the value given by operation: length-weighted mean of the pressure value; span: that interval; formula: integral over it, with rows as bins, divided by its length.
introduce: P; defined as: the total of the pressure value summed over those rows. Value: 4.06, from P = 8.1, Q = 4.06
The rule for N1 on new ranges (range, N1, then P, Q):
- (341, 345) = 4.41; 8.8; 4.41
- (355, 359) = 4.14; 8.3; 4.14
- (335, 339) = 4.37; 8.7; 4.37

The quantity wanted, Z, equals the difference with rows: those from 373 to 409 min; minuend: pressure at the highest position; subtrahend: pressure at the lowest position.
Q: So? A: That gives 0.10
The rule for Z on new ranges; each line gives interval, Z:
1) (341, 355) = 0.14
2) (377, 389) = -0.76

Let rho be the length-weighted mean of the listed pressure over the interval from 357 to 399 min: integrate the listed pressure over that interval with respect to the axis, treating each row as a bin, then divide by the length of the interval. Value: 3.93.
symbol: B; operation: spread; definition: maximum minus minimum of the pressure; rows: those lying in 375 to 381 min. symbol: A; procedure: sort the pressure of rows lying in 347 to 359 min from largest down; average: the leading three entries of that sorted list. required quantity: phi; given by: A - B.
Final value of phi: 4.23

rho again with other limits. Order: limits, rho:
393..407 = 3.88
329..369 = 4.48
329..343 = 4.65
